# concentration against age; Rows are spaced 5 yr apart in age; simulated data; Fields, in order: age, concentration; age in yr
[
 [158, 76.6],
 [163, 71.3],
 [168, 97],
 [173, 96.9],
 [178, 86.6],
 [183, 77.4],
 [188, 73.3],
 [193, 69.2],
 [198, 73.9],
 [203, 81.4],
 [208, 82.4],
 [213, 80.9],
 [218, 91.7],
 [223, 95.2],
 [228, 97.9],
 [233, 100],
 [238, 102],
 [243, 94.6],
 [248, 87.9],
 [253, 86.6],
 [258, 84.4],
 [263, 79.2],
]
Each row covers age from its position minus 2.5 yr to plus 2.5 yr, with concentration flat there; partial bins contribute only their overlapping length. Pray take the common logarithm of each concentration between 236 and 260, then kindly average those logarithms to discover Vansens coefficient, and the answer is 1.96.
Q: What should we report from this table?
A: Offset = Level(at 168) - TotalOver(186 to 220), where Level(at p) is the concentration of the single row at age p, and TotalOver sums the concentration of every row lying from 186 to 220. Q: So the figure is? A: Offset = -456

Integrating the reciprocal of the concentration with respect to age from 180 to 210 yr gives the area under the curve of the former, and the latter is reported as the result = 0.39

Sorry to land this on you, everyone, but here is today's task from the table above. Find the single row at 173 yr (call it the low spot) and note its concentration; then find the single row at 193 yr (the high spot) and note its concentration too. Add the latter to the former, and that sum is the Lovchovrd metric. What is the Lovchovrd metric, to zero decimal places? 166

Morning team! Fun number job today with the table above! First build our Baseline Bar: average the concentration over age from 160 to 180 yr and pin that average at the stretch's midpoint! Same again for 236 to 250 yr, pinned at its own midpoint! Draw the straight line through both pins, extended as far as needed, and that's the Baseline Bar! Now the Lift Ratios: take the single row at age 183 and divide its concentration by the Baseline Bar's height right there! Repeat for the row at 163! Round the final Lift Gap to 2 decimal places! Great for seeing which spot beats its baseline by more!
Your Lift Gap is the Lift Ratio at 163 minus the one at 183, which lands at -0.05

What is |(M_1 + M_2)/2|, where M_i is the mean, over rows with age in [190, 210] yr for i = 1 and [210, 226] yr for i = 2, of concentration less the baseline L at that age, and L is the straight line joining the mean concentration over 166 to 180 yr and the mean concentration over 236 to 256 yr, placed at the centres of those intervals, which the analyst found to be 10.1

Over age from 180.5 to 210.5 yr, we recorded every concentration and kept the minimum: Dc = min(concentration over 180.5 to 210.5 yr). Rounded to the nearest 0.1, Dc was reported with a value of 69.2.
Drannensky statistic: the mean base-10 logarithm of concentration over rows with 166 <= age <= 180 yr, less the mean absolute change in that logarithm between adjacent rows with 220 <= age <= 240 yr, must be 1.96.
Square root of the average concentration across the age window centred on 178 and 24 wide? 9.3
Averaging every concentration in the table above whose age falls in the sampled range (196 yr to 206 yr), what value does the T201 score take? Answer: 78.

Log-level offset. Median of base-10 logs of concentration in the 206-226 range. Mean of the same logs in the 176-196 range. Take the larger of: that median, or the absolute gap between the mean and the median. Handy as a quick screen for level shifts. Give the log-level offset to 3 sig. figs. 1.94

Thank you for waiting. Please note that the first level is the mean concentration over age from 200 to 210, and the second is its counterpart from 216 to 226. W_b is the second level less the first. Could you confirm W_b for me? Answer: 12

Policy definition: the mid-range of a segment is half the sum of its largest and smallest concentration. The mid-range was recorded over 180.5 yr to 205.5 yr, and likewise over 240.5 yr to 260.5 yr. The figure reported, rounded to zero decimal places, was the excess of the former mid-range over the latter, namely -14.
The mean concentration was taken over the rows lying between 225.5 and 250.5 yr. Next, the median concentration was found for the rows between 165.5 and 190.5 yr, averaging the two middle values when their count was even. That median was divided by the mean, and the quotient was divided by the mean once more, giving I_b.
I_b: 0.0093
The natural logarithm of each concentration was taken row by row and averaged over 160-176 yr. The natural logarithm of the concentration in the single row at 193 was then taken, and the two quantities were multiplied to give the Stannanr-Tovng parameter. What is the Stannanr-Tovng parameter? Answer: 18.9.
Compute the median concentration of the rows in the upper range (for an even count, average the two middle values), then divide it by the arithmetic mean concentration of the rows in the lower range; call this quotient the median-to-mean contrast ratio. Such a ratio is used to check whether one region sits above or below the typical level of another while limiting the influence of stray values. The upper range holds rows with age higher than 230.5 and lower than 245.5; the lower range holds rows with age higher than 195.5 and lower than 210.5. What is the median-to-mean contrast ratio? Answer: 1.26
